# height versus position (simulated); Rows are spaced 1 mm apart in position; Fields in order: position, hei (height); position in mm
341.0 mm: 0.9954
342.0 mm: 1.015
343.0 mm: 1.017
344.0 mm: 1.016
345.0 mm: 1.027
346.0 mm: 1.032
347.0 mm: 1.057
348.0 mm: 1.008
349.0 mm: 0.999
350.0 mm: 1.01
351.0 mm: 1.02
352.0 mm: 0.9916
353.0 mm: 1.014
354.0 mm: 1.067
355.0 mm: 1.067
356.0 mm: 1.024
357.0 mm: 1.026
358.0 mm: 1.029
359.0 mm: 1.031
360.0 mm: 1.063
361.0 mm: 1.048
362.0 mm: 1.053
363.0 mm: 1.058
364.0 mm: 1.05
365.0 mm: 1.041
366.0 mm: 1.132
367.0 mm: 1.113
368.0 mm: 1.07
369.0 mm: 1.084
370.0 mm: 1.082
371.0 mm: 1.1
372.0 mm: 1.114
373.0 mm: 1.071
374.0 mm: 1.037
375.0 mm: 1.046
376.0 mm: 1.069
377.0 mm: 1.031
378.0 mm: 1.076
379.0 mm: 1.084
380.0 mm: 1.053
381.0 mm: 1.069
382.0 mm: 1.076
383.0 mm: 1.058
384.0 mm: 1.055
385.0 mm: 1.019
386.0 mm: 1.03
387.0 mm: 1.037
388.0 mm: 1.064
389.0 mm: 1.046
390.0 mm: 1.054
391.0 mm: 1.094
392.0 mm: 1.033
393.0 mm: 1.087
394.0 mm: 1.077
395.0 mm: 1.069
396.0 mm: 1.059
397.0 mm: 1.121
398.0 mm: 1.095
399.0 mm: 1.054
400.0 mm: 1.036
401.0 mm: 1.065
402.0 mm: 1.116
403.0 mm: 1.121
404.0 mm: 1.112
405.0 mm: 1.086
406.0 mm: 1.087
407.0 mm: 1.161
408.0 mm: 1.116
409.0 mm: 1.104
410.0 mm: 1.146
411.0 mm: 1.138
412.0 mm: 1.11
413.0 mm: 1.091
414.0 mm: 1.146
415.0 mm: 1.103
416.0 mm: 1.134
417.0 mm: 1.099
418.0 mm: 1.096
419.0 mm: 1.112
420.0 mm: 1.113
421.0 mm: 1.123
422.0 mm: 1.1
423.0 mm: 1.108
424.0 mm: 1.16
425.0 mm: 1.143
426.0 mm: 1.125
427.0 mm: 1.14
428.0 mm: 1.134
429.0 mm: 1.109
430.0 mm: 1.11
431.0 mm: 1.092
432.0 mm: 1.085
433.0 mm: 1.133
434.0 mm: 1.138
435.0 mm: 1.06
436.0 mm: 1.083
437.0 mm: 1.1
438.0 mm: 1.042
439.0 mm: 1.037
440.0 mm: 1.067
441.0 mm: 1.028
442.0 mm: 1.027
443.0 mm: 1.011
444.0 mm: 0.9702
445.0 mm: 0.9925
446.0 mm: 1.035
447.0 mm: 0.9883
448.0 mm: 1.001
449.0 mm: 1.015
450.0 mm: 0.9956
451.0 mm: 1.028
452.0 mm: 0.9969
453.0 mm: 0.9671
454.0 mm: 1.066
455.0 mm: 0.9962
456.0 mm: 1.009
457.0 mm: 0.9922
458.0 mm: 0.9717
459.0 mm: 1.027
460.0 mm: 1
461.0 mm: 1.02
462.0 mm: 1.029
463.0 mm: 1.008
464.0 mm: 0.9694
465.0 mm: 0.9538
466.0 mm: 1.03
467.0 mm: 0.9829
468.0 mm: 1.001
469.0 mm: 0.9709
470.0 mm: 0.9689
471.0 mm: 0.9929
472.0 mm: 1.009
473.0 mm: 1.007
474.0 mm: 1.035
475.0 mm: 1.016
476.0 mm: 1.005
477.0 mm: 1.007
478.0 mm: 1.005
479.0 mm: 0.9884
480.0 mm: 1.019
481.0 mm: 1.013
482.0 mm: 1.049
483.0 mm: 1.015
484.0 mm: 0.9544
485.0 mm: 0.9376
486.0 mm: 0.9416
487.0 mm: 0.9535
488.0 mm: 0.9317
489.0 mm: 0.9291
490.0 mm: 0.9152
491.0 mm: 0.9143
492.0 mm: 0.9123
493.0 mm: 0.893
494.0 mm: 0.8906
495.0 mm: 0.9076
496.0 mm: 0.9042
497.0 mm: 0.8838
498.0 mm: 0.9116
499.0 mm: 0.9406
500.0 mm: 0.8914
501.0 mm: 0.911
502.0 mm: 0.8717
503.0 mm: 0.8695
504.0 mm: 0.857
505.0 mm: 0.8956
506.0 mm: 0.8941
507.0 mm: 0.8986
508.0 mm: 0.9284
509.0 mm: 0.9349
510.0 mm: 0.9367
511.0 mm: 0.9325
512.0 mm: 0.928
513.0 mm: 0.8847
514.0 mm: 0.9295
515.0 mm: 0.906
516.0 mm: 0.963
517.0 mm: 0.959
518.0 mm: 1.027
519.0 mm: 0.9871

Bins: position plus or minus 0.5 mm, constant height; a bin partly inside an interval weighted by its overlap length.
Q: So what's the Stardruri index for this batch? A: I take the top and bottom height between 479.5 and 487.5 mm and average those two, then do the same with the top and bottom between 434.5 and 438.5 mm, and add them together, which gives 2.06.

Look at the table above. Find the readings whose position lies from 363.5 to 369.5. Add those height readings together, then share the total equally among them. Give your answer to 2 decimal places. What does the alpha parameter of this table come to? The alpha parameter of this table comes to 1.08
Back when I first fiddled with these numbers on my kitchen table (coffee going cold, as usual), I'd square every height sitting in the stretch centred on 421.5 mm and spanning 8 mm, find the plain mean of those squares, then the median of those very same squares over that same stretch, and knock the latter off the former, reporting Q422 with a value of 0.016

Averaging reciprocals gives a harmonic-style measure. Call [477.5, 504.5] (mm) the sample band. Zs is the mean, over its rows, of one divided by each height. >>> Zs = 1.07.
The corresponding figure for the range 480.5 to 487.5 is 1.02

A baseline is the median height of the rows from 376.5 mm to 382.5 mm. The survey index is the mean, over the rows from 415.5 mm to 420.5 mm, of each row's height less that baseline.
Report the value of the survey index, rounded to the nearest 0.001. 0.038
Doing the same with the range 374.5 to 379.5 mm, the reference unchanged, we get -0.011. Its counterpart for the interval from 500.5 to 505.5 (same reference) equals -0.192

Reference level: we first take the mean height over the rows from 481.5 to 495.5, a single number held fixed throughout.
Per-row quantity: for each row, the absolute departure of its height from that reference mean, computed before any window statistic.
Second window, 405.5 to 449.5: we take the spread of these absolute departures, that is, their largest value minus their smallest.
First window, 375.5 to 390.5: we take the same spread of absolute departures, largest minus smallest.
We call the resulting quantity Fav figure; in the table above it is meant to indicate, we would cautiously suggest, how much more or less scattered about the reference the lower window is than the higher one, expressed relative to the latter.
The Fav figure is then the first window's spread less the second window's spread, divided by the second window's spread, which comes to -0.66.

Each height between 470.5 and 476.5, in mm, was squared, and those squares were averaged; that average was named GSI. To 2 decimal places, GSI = 1.02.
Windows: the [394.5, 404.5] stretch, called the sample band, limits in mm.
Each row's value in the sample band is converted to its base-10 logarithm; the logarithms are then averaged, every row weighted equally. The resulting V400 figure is 0.04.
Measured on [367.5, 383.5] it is 0.03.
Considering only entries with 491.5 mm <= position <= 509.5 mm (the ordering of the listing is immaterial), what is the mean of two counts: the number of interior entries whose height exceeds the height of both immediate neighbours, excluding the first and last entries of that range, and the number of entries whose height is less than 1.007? 11.0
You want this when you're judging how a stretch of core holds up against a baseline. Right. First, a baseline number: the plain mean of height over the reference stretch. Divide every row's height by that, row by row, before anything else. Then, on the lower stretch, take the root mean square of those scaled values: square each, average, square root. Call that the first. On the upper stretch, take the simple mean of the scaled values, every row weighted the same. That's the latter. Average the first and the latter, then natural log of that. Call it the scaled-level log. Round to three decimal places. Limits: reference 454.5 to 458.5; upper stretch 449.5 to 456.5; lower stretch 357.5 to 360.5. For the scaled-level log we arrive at 0.032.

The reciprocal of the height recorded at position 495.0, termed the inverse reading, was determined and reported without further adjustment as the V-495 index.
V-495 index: 1.10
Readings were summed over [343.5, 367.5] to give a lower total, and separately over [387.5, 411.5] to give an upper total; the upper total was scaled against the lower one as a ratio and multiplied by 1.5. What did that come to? 1.57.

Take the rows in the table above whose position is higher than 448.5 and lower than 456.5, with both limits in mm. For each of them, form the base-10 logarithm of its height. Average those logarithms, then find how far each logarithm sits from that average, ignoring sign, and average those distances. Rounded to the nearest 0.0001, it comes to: 0.0087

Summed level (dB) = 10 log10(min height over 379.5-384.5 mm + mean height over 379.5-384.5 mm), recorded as 3.3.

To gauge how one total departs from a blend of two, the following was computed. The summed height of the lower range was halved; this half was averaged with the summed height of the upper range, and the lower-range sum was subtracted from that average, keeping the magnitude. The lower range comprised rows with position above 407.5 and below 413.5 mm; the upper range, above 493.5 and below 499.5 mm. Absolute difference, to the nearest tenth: 2.3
